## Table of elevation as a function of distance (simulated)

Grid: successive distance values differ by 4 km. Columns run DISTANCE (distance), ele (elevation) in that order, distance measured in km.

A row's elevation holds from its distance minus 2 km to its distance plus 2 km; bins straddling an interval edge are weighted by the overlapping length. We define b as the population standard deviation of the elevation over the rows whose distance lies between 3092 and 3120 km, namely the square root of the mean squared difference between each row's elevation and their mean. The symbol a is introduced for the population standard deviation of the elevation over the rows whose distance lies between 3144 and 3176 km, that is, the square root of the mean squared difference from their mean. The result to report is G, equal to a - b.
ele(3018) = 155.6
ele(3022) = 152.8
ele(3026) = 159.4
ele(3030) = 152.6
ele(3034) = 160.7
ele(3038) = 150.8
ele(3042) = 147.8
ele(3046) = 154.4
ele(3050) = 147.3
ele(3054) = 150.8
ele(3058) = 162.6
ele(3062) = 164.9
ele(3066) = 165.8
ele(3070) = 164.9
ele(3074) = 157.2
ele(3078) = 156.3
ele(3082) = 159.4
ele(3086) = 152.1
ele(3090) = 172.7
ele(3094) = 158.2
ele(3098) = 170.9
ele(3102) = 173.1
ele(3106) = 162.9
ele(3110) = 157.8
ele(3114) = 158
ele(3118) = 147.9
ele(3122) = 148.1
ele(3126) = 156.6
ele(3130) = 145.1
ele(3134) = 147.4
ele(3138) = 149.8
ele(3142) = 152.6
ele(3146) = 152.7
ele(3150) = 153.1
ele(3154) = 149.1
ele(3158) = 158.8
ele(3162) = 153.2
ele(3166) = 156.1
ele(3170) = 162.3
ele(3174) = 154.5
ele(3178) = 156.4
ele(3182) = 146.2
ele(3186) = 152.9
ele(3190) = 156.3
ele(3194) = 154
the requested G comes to -4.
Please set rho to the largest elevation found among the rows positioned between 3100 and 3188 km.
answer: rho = 173.1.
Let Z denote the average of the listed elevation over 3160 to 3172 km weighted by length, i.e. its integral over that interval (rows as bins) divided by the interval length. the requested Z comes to 157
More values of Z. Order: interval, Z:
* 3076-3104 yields 163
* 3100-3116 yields 163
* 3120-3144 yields 150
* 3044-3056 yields 151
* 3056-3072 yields 165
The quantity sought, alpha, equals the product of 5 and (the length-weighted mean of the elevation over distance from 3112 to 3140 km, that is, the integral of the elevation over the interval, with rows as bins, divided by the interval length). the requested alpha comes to 752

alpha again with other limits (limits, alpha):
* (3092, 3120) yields 806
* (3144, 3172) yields 775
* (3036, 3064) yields 770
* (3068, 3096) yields 801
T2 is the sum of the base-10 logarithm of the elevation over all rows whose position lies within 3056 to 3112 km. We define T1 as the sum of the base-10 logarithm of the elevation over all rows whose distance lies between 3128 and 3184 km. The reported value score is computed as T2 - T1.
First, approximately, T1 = 30.6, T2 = 31.0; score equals 0.4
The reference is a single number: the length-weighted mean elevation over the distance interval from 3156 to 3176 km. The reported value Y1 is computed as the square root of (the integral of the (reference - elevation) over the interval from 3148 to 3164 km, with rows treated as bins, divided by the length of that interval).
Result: 1.9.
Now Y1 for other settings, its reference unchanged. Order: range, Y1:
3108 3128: 1.8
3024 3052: 1.9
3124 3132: 2.5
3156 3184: 1.3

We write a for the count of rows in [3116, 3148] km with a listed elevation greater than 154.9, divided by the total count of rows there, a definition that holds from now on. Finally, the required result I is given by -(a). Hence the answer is -0.1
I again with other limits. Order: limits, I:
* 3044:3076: -0.6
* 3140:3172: -0.4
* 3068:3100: -0.9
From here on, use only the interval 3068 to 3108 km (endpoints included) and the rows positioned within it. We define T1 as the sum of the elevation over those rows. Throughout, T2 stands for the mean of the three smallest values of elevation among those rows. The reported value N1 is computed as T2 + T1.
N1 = 1783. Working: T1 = 1628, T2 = 155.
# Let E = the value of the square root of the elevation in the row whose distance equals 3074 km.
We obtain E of 12.5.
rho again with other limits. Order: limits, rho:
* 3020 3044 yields 160.7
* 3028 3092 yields 172.7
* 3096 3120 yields 173.1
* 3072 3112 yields 173.1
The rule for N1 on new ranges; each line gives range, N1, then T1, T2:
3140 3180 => 1700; 1549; 151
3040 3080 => 1721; 1572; 149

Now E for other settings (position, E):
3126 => 12.5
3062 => 12.8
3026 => 12.6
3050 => 12.1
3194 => 12.4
